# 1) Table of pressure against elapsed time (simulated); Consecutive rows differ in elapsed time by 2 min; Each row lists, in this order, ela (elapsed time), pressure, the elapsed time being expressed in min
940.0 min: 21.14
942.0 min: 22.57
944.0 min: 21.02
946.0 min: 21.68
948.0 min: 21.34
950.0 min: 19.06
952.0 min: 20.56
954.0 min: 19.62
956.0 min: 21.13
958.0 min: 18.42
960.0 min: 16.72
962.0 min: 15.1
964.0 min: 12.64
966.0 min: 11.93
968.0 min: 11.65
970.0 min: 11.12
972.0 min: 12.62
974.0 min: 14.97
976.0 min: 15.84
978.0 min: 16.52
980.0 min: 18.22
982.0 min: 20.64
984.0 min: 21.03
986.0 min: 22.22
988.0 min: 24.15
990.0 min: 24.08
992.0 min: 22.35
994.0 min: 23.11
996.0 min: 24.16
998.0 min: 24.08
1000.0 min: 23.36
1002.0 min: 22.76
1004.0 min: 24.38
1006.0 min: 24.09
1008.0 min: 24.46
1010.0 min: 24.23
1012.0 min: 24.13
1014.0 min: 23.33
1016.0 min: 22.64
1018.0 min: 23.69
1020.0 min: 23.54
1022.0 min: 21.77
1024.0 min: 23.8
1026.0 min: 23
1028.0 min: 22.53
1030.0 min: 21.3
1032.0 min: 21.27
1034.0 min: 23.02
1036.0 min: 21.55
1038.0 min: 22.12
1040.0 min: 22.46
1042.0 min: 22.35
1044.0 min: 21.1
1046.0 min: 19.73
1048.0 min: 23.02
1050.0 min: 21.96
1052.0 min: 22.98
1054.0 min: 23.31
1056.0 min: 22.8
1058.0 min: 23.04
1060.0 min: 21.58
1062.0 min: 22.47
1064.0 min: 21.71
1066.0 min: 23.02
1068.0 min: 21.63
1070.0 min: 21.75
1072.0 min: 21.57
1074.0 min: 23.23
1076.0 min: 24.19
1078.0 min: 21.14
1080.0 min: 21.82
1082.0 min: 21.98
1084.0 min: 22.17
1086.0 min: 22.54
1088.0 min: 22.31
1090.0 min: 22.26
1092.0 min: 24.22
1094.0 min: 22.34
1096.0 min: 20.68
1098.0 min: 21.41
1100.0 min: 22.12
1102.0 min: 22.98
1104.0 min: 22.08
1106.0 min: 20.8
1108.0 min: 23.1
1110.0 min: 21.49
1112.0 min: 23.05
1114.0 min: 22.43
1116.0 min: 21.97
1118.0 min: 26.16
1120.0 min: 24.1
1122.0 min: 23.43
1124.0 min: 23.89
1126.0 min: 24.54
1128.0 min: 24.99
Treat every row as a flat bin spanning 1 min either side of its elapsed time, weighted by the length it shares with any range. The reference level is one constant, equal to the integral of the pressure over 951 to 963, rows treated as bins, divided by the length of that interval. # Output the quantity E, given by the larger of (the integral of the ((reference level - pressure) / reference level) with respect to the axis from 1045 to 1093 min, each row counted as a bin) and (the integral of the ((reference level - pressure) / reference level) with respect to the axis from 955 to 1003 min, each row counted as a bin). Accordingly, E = -0.3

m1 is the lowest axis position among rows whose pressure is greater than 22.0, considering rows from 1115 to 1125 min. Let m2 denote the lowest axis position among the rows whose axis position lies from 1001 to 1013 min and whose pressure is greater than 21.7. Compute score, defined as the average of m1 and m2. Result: 1060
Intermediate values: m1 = 1118.0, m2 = 1002.0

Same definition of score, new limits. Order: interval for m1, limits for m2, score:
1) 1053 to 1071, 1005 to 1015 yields 1030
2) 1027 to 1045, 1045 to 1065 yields 1038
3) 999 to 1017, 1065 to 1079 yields 1033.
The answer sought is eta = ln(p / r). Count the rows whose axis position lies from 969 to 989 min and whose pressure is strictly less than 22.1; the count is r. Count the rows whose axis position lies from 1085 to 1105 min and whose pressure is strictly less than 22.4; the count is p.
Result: -0.1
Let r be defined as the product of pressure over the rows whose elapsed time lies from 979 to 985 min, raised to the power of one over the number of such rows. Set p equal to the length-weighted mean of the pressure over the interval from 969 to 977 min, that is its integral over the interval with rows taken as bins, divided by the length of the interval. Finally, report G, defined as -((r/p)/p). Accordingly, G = -0.107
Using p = 13.6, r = 19.9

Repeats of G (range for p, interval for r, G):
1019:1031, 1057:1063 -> -0.044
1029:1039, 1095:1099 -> -0.044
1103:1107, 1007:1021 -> -0.052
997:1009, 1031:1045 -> -0.039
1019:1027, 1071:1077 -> -0.043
